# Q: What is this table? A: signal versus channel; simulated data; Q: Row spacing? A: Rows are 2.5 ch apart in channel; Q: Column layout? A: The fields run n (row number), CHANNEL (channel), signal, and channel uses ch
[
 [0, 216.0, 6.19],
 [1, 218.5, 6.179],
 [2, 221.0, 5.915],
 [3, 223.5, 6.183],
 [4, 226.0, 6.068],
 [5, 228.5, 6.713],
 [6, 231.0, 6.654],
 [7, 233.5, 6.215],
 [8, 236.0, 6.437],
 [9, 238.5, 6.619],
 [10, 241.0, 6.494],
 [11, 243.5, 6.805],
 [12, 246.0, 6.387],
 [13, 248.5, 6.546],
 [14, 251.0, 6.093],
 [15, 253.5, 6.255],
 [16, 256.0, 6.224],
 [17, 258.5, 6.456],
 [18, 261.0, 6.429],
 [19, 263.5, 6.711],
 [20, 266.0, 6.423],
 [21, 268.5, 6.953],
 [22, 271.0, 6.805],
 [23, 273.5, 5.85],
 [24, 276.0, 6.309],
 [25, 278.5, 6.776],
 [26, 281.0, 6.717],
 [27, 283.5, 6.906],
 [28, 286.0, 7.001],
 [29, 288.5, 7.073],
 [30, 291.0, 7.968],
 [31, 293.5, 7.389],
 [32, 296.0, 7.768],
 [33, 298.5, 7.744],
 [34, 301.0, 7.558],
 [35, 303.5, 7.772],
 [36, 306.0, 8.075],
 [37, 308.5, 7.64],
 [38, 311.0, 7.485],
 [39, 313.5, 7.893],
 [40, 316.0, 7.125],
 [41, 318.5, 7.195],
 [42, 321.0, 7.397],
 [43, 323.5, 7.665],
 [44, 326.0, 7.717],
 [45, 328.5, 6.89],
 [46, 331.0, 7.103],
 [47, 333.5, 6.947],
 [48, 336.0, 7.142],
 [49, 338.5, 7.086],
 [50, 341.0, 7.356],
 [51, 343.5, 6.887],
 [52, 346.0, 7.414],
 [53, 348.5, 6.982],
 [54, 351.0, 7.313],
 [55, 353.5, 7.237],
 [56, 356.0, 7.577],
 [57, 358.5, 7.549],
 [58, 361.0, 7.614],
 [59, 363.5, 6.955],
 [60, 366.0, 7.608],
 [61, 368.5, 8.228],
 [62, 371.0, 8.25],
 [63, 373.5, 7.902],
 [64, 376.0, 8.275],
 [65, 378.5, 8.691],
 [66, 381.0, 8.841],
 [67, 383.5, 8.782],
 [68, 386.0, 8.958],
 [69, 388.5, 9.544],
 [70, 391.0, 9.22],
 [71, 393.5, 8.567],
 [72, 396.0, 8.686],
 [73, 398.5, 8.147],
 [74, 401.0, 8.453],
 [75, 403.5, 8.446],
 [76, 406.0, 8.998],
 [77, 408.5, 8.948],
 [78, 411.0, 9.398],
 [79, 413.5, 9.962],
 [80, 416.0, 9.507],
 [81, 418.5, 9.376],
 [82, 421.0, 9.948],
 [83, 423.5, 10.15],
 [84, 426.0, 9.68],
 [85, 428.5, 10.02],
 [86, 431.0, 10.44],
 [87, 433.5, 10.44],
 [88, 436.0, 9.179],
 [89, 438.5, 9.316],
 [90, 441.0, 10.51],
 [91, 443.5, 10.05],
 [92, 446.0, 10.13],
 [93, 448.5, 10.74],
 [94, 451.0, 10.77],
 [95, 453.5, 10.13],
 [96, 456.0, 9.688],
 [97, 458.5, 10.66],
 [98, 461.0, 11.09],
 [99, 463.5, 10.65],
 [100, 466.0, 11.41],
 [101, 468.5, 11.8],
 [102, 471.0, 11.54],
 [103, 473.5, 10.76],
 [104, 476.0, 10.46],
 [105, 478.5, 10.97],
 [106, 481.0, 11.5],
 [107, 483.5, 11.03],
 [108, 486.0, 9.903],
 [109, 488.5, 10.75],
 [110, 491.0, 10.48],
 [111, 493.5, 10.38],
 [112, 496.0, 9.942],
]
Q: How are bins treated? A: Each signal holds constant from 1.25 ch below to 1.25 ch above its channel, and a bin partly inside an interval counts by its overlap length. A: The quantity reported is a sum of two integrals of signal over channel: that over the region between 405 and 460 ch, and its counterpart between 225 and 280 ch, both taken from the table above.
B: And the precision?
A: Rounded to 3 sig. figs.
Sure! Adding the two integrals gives 901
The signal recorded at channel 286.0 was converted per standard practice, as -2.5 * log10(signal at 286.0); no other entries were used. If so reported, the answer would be -2.11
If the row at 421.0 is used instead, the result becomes -2.49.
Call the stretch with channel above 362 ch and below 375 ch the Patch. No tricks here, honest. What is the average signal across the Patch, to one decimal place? 7.8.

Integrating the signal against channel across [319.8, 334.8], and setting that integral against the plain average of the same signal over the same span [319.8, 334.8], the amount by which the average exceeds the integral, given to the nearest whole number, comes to -102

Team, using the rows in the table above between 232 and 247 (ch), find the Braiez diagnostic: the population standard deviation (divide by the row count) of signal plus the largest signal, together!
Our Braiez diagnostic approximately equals 7.0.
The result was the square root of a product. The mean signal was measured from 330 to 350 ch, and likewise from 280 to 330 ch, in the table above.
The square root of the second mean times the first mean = 7.3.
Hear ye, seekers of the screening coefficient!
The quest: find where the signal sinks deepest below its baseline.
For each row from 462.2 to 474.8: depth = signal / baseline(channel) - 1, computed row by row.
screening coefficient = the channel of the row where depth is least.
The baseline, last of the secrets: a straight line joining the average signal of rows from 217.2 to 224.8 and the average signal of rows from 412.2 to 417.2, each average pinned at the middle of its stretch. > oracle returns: 473.5 ch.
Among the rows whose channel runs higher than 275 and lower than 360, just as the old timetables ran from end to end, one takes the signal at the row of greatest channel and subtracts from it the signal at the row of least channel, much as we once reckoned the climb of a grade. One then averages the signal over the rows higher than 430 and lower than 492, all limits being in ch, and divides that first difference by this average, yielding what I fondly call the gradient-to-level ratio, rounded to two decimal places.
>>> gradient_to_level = 0.12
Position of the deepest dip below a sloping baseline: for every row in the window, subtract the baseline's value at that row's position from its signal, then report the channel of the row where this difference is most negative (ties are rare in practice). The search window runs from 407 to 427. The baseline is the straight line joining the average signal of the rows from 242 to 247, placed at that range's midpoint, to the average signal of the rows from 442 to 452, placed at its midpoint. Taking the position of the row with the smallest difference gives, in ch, 408.5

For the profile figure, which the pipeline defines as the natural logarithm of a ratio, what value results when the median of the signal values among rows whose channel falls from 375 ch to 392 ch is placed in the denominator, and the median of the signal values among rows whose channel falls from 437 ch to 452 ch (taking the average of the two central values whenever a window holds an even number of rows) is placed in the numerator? 0.15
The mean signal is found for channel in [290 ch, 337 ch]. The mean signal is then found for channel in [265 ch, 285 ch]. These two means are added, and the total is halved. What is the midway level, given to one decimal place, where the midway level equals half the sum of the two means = 7.0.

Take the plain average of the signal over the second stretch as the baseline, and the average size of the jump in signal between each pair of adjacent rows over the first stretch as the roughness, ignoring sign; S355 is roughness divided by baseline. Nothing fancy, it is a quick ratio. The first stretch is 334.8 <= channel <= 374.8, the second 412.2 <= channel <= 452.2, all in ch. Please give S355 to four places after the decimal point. 0.0326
